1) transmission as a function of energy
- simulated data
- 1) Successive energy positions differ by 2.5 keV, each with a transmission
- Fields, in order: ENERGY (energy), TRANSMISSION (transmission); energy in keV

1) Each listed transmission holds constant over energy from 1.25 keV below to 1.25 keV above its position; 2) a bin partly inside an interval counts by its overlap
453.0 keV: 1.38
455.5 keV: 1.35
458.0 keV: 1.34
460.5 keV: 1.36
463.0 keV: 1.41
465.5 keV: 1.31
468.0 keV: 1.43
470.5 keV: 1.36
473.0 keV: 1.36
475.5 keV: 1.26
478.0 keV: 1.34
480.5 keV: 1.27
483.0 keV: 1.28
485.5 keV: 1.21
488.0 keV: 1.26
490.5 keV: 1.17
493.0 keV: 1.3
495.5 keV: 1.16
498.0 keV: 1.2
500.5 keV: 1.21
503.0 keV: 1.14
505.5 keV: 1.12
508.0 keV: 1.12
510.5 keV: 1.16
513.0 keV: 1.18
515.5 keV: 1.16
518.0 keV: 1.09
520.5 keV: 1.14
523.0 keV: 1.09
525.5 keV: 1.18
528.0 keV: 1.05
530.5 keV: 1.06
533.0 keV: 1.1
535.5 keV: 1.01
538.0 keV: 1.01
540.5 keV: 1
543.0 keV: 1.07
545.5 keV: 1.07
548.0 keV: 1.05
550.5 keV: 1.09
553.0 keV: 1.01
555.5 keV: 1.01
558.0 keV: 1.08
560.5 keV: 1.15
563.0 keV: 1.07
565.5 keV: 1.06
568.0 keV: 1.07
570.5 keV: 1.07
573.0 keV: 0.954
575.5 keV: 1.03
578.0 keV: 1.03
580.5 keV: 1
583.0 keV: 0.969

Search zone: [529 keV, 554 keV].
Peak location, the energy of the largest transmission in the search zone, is 533.0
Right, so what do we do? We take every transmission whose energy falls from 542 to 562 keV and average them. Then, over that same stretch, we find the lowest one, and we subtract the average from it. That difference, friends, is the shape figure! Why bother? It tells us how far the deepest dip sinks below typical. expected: -0.056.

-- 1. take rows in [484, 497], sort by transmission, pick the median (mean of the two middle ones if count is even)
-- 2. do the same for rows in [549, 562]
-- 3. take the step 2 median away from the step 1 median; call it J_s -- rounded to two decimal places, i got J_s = 0.13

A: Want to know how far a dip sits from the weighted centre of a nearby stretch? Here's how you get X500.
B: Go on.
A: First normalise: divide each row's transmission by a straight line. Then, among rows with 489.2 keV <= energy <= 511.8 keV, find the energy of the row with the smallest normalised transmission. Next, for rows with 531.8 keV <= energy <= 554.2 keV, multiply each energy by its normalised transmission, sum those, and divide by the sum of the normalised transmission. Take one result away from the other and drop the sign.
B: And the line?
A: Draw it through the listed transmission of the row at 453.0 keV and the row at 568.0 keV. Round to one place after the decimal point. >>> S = 37.6 keV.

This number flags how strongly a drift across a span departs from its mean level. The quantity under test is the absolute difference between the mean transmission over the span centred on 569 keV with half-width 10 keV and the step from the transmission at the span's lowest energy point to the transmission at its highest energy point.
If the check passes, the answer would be 1.17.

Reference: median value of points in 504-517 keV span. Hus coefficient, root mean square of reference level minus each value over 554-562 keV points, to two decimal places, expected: 0.10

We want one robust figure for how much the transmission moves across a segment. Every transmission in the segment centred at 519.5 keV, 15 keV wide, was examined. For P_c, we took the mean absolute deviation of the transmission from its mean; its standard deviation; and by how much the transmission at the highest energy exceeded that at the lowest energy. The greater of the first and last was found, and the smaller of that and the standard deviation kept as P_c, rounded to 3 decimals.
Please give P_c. 0.033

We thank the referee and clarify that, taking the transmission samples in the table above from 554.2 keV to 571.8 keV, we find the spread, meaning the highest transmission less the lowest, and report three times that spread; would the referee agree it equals 0.42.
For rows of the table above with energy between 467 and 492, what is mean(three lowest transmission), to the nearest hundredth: 1.21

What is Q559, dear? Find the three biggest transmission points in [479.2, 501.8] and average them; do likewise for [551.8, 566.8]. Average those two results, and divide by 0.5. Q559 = 2.38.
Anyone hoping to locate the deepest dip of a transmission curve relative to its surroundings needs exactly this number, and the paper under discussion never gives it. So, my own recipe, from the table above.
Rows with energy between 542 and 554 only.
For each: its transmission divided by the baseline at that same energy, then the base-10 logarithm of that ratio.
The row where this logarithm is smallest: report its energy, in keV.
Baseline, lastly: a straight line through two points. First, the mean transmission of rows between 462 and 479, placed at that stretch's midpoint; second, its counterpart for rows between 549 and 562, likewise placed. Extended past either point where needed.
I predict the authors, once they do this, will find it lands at 553.0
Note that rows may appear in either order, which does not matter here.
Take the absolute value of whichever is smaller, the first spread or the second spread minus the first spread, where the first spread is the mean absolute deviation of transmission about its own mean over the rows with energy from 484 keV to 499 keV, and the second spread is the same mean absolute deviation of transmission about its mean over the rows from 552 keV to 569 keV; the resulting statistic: 0.0100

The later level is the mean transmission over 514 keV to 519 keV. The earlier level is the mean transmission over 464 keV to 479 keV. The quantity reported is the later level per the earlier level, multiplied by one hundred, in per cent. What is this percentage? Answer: 84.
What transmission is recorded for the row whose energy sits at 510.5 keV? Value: 1.16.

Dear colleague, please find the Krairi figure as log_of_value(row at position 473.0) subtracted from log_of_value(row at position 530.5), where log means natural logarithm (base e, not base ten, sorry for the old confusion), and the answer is -0.25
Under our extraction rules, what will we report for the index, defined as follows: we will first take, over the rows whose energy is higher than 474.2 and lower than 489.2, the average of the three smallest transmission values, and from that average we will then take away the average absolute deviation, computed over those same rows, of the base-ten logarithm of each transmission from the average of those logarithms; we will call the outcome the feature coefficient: 1.23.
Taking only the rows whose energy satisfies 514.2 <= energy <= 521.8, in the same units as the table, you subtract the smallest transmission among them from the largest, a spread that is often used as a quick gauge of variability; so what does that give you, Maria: 0.070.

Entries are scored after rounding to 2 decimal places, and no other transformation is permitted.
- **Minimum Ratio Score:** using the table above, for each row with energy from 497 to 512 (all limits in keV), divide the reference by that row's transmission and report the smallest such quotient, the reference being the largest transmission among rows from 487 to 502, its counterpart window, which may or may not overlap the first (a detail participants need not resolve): 1.07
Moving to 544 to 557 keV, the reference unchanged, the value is 1.19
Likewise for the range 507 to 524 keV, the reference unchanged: 1.10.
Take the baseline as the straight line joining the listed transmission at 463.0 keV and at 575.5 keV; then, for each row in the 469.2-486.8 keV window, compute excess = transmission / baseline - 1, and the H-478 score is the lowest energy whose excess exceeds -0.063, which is 470.5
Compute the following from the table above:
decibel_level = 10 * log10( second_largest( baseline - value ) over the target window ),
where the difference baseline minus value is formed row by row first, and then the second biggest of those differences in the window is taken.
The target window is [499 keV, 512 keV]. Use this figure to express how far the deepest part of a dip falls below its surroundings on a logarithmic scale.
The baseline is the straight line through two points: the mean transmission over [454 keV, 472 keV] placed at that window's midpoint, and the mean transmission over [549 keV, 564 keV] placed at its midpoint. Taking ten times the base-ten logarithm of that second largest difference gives -9.9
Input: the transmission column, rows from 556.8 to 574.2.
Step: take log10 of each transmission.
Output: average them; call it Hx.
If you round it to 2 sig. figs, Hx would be 0.027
